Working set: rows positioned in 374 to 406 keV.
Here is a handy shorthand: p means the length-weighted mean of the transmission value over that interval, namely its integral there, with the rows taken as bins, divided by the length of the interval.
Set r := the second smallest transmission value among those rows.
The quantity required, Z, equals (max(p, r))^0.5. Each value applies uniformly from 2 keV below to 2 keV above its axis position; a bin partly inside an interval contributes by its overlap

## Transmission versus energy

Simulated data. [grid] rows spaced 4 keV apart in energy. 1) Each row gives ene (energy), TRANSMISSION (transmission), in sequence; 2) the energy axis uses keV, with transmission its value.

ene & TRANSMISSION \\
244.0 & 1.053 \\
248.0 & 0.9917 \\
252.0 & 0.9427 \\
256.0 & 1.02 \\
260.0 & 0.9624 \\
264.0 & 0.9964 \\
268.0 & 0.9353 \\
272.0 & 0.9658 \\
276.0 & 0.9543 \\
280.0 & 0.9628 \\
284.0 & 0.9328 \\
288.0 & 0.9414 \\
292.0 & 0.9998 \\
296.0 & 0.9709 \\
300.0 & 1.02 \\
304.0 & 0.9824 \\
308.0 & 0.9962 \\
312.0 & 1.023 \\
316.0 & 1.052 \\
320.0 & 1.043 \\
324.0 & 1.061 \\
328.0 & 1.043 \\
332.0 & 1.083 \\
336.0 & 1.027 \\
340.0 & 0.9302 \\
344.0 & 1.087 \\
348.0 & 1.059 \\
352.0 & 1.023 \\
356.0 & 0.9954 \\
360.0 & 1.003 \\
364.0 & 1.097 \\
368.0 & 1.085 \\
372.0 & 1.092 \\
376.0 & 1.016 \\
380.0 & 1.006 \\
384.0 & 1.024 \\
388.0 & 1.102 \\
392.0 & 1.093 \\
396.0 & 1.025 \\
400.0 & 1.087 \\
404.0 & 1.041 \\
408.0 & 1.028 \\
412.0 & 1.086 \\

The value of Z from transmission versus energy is 1.02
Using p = 1.05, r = 1.016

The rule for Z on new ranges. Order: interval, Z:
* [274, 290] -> 0.97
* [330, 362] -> 1.01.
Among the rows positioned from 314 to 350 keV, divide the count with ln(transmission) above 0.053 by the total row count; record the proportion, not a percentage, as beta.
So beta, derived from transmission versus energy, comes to 0.44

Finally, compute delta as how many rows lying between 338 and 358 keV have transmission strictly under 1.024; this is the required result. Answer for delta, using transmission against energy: 3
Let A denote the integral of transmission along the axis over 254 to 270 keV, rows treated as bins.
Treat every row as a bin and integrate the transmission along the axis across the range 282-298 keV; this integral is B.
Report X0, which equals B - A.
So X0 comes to -0.3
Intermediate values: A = 15.7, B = 15.4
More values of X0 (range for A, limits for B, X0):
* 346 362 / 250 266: -0.6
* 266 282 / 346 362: 1.0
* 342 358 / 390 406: 0.3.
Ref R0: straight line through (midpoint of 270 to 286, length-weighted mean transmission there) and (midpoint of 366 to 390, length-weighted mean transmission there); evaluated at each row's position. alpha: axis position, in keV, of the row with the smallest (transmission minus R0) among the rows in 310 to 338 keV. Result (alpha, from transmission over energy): 336.0 keV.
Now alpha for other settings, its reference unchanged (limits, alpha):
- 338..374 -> 340.0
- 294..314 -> 296.0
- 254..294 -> 284.0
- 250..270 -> 268.0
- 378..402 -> 380.0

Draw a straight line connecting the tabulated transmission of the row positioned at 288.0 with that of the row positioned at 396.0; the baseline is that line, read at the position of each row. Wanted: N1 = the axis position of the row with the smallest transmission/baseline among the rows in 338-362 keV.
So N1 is 340.0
